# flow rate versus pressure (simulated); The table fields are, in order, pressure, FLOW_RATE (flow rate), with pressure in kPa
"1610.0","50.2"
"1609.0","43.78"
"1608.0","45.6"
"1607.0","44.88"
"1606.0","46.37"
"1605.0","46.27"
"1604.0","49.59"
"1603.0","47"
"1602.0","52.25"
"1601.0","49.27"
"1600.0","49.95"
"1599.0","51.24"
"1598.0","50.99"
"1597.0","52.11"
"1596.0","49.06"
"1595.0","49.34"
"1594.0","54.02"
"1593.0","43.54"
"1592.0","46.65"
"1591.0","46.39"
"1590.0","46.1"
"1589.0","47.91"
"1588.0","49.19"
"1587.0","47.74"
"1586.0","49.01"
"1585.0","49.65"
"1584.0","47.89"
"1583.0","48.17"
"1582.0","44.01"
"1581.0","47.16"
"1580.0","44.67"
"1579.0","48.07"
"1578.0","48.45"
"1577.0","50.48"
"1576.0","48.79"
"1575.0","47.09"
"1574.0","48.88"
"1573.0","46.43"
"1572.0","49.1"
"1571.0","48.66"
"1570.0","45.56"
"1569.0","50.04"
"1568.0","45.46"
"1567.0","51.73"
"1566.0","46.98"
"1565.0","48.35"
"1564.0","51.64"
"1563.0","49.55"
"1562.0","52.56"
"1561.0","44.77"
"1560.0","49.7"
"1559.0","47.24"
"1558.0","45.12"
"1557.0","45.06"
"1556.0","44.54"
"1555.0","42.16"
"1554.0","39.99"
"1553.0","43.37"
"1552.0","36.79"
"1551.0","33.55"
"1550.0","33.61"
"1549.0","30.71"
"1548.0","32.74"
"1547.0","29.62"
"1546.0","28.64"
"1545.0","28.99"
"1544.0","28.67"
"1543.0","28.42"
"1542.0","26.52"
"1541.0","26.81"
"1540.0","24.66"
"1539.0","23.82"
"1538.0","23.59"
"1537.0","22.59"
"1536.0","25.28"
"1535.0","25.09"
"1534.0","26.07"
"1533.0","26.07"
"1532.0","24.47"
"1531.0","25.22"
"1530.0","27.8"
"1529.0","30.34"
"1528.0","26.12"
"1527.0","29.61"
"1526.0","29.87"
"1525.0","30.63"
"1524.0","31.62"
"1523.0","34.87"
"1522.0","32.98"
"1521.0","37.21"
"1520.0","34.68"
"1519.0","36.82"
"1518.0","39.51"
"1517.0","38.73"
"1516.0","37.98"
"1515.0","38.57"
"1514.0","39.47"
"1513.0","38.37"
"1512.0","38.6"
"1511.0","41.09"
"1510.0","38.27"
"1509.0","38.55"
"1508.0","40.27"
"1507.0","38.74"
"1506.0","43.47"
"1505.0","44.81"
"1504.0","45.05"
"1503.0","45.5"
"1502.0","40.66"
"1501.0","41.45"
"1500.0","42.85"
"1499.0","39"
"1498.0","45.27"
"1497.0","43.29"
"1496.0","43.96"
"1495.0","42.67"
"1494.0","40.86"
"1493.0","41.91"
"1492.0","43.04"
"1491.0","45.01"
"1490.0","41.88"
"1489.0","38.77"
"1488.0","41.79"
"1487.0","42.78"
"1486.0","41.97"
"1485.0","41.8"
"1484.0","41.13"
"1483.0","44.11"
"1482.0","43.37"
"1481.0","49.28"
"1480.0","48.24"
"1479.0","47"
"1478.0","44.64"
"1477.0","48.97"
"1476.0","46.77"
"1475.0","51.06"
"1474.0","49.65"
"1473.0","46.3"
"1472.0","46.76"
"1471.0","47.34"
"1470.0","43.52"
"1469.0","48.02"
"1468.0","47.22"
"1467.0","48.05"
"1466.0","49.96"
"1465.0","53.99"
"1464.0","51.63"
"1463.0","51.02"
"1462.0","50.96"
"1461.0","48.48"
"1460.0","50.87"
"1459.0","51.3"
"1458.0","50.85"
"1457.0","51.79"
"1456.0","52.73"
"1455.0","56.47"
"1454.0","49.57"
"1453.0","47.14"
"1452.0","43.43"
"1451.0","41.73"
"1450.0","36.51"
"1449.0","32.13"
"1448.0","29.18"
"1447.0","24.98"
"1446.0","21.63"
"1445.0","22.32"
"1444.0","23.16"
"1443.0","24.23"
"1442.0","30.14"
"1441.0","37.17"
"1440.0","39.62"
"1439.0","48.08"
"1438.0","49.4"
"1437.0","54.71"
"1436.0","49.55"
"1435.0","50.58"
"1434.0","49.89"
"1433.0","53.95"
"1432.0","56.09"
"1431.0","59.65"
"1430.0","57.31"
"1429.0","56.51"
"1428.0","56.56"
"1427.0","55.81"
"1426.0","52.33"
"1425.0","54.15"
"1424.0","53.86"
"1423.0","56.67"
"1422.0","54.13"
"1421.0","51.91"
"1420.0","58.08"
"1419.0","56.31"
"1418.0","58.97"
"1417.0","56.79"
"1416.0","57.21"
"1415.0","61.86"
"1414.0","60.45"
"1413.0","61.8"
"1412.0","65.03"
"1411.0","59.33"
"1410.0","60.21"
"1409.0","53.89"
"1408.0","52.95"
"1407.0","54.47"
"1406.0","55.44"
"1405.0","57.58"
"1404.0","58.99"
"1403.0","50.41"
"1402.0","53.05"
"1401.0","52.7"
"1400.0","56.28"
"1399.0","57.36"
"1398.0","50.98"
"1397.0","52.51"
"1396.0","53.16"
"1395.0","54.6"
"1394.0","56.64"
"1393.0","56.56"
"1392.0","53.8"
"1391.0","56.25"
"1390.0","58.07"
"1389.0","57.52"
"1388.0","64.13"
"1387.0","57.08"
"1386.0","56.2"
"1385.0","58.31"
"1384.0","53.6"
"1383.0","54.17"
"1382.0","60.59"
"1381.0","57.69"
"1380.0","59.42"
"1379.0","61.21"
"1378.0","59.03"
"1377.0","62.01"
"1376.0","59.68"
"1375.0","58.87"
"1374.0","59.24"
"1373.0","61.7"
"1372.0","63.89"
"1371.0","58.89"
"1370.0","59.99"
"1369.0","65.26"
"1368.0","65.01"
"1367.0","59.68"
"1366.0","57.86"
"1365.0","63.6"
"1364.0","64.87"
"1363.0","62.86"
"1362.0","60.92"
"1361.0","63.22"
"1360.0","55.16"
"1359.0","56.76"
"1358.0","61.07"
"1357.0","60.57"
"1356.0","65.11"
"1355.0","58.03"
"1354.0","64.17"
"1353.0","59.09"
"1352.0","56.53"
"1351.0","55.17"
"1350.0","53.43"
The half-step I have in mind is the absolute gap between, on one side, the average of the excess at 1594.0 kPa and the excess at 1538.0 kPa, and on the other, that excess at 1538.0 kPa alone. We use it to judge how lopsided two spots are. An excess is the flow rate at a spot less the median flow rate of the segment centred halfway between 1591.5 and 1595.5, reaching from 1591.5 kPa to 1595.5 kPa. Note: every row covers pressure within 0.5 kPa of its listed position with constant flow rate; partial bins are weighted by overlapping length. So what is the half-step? 15.2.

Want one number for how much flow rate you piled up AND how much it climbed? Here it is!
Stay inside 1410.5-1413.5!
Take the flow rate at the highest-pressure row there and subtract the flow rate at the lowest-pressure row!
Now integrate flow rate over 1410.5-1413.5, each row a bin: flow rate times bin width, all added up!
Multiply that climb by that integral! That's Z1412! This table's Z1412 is 460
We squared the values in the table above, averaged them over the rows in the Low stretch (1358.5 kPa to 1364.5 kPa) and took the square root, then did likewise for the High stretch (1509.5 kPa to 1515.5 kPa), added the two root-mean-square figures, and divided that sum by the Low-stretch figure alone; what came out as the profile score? 1.64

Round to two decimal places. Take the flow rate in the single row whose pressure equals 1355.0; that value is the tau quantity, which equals 58.03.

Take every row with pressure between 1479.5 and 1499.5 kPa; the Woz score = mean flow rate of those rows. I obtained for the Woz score 43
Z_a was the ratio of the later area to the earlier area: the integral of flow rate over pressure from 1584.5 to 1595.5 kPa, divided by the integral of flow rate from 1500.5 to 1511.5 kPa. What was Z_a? 1.2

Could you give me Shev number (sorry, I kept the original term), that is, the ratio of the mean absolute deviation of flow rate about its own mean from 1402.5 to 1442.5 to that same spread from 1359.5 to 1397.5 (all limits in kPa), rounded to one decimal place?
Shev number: 1.6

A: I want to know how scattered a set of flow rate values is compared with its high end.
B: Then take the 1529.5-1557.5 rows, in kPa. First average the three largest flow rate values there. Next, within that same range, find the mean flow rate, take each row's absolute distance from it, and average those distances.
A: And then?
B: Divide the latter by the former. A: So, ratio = 0.124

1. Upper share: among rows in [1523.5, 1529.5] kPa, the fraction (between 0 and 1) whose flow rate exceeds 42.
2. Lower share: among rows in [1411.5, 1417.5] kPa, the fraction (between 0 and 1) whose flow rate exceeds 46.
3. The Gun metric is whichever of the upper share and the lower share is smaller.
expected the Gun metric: 0.0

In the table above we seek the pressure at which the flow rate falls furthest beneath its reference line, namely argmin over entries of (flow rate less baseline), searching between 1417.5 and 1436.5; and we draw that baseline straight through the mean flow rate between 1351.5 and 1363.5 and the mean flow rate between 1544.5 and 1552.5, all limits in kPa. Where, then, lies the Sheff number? 1436.0 kPa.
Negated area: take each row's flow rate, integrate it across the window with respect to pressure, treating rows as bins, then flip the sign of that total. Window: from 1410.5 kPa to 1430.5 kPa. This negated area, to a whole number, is -1145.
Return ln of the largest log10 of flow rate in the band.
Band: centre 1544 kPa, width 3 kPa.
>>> 0.38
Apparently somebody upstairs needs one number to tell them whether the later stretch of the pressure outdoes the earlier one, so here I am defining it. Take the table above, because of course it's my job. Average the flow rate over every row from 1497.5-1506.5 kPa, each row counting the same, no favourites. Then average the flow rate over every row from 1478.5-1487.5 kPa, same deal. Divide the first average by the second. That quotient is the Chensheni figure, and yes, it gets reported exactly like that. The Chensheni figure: 0.97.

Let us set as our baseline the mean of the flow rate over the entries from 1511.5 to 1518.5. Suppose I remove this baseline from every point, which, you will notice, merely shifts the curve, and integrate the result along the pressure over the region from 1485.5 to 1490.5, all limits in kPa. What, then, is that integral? 13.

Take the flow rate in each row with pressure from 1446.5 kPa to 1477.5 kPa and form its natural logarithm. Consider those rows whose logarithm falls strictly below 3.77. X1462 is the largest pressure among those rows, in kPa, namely 1451.0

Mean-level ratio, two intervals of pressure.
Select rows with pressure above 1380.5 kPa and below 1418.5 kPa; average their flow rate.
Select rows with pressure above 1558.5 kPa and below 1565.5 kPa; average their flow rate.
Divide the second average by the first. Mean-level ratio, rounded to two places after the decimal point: 0.87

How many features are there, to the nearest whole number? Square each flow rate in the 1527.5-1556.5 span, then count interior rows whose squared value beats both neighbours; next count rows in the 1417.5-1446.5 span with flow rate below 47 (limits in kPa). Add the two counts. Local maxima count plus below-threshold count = 14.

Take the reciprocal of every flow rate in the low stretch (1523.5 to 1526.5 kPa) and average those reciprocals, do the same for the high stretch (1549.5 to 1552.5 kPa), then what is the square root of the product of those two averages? 0.0307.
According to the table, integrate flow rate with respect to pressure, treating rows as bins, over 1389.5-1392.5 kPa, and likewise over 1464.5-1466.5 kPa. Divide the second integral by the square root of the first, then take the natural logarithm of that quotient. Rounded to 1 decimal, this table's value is 2.1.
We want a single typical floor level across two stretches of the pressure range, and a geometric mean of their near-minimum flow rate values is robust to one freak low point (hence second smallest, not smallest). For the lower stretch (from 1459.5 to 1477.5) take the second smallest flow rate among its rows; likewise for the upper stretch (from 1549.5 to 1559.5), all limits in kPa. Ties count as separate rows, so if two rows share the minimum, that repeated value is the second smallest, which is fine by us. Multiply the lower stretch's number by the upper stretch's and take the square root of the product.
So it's 39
